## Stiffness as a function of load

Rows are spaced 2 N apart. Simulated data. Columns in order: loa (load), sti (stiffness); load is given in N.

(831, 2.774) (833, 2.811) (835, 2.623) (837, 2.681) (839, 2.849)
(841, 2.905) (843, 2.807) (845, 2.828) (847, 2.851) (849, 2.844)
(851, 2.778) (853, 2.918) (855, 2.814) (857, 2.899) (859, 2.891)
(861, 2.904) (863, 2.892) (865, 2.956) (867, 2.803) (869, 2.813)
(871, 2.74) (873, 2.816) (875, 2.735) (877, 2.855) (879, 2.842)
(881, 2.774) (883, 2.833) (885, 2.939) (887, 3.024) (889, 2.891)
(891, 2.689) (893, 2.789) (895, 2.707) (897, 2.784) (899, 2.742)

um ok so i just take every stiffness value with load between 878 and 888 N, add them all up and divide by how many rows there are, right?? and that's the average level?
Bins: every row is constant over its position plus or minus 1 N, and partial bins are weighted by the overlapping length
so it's 2.88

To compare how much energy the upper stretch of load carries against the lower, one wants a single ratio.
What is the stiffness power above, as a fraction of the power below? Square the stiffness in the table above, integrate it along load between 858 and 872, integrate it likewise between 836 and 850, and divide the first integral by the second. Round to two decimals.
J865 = 1.02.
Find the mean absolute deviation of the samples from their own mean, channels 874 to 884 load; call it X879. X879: 0.043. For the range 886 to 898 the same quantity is 0.096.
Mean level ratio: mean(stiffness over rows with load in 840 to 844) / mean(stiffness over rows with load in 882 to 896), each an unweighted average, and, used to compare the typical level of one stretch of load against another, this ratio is 1.01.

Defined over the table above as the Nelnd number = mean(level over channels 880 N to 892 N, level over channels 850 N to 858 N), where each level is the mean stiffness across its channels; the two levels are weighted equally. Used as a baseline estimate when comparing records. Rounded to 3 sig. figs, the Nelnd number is 2.86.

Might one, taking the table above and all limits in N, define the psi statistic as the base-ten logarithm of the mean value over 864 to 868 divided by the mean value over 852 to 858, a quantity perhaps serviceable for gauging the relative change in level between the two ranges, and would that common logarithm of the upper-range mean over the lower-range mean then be 0.000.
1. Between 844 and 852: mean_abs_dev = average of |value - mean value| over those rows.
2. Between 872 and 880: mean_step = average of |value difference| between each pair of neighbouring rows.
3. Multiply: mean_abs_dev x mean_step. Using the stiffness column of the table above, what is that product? 0.0017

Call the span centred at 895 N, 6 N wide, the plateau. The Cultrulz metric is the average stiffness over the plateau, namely 2.76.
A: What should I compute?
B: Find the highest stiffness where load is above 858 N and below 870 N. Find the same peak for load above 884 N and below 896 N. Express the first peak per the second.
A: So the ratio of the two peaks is 0.98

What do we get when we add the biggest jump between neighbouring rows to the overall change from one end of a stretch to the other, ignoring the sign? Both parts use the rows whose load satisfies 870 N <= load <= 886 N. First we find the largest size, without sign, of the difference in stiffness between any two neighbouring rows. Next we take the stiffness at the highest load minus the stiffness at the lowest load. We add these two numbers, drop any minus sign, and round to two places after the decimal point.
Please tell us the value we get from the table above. 0.32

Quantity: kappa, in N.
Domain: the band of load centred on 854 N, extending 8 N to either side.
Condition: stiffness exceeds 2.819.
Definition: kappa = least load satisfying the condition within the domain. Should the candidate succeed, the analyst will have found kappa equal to 847 N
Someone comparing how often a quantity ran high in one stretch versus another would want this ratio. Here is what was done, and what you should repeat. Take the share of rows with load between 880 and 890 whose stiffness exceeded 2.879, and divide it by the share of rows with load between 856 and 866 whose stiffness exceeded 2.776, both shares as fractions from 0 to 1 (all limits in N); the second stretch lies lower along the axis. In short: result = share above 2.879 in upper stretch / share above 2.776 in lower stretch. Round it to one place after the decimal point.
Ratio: 0.6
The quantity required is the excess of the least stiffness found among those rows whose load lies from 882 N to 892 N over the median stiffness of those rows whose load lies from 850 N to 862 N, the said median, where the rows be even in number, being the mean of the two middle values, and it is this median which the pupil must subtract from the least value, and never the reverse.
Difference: -0.206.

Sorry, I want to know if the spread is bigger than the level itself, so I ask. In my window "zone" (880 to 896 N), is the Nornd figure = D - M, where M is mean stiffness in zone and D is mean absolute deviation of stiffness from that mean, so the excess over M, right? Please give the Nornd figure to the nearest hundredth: -2.74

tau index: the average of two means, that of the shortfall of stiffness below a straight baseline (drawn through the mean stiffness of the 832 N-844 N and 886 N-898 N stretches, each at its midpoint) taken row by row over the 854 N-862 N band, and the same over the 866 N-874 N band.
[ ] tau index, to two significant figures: -0.039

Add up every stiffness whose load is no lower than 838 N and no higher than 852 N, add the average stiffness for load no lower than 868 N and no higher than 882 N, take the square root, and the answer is 4.76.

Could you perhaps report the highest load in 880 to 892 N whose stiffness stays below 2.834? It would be 891 N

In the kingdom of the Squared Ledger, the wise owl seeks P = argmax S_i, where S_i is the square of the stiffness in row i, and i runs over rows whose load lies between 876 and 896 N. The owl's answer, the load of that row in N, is 887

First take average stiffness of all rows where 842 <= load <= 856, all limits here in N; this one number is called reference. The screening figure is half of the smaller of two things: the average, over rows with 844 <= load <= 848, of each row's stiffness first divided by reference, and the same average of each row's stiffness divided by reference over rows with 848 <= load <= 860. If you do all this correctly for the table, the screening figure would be 0.501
